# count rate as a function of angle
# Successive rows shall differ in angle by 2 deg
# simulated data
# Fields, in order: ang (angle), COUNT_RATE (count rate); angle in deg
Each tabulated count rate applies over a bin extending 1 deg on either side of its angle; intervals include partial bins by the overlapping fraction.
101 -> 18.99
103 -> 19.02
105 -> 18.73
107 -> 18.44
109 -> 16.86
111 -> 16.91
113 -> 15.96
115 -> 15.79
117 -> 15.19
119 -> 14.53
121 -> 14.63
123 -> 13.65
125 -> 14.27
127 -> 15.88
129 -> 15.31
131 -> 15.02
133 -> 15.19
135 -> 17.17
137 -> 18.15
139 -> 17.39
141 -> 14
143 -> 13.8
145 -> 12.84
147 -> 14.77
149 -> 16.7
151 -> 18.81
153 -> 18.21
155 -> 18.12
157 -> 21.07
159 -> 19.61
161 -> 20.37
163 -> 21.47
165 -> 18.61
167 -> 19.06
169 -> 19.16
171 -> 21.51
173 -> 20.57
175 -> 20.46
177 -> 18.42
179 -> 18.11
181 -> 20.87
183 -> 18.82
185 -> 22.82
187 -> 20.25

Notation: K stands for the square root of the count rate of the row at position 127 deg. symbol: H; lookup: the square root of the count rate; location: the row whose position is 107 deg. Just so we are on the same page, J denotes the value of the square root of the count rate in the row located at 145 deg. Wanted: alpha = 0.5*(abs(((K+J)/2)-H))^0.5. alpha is 0.36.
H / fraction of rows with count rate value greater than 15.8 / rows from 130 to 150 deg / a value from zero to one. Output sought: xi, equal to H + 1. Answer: 1.40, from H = 0.40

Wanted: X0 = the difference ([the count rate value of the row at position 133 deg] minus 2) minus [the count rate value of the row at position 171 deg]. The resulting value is -8.3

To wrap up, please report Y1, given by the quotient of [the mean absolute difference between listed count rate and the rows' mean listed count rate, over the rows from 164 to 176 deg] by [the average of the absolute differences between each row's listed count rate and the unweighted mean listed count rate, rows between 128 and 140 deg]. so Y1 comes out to 0.8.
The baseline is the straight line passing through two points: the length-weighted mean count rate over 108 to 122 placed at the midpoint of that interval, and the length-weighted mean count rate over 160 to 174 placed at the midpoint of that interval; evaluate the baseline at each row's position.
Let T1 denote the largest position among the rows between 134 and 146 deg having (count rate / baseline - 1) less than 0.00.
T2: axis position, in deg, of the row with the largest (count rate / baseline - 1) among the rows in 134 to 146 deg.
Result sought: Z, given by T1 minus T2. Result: 8 deg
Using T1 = 145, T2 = 137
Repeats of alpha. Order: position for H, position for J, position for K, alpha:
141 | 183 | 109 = 0.35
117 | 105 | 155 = 0.31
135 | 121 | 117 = 0.27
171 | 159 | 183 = 0.25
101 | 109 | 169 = 0.17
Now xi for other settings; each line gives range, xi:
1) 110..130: 1.30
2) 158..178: 2.00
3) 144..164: 1.80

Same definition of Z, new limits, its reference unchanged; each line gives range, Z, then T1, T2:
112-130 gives 16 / 129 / 113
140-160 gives -2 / 155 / 157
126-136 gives 0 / 135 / 135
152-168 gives 10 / 167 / 157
